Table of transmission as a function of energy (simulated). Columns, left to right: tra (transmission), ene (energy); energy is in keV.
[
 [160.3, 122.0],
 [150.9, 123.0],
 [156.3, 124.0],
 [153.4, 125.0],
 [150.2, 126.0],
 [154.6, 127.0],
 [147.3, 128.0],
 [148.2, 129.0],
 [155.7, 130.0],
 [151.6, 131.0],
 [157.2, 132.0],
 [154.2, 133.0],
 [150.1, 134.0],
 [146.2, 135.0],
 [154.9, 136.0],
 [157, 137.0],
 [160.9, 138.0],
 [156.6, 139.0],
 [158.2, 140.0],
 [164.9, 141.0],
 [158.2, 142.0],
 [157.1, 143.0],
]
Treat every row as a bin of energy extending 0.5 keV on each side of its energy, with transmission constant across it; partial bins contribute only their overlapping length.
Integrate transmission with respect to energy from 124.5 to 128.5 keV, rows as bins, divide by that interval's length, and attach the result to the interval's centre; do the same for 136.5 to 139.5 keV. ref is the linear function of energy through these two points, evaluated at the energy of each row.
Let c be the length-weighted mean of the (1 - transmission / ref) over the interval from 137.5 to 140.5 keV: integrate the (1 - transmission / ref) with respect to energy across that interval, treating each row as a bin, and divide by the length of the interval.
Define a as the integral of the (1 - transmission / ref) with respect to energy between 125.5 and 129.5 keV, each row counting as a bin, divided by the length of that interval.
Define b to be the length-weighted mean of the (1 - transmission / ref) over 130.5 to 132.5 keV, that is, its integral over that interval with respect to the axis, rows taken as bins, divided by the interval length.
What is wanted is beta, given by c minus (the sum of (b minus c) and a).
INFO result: -0.010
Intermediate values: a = 0.012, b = 0.000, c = 0.001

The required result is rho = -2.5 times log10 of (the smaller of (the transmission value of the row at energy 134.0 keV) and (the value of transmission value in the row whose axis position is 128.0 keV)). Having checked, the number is -5.421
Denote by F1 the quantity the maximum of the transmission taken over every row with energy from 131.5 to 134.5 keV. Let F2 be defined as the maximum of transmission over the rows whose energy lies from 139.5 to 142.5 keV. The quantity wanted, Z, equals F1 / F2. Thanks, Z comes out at 0.95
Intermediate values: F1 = 157.2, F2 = 164.9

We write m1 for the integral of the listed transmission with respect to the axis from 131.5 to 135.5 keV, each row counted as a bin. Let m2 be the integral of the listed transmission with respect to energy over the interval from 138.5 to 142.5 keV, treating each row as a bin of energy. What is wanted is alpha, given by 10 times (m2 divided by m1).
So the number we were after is 10.5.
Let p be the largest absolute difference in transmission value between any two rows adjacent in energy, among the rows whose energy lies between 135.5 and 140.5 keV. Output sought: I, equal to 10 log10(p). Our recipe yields 6.3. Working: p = 4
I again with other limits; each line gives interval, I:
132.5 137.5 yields 9.4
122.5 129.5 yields 8.6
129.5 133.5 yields 7.5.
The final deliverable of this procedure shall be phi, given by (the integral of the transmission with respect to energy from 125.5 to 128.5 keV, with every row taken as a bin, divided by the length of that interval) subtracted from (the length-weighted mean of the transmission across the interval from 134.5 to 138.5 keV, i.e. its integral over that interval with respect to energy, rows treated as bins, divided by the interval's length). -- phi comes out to 4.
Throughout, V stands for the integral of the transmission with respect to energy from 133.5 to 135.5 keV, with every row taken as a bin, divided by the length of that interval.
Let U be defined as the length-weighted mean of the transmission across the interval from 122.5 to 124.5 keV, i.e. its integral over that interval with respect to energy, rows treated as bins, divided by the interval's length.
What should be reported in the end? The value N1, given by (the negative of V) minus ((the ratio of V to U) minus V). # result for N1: -0.96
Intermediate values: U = 154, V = 148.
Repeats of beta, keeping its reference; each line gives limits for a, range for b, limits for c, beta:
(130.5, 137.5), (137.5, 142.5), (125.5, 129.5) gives 0.010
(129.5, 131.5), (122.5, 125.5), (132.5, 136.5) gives 0.085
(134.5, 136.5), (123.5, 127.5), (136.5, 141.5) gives -0.030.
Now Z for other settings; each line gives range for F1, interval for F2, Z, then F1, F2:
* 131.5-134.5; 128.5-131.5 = 1.01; 157.2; 155.7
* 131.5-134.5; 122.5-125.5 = 1.01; 157.2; 156.3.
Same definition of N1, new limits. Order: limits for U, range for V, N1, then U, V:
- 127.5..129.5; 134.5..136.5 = -1.02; 148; 151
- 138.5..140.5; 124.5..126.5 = -0.96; 157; 152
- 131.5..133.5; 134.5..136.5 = -0.97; 156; 151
